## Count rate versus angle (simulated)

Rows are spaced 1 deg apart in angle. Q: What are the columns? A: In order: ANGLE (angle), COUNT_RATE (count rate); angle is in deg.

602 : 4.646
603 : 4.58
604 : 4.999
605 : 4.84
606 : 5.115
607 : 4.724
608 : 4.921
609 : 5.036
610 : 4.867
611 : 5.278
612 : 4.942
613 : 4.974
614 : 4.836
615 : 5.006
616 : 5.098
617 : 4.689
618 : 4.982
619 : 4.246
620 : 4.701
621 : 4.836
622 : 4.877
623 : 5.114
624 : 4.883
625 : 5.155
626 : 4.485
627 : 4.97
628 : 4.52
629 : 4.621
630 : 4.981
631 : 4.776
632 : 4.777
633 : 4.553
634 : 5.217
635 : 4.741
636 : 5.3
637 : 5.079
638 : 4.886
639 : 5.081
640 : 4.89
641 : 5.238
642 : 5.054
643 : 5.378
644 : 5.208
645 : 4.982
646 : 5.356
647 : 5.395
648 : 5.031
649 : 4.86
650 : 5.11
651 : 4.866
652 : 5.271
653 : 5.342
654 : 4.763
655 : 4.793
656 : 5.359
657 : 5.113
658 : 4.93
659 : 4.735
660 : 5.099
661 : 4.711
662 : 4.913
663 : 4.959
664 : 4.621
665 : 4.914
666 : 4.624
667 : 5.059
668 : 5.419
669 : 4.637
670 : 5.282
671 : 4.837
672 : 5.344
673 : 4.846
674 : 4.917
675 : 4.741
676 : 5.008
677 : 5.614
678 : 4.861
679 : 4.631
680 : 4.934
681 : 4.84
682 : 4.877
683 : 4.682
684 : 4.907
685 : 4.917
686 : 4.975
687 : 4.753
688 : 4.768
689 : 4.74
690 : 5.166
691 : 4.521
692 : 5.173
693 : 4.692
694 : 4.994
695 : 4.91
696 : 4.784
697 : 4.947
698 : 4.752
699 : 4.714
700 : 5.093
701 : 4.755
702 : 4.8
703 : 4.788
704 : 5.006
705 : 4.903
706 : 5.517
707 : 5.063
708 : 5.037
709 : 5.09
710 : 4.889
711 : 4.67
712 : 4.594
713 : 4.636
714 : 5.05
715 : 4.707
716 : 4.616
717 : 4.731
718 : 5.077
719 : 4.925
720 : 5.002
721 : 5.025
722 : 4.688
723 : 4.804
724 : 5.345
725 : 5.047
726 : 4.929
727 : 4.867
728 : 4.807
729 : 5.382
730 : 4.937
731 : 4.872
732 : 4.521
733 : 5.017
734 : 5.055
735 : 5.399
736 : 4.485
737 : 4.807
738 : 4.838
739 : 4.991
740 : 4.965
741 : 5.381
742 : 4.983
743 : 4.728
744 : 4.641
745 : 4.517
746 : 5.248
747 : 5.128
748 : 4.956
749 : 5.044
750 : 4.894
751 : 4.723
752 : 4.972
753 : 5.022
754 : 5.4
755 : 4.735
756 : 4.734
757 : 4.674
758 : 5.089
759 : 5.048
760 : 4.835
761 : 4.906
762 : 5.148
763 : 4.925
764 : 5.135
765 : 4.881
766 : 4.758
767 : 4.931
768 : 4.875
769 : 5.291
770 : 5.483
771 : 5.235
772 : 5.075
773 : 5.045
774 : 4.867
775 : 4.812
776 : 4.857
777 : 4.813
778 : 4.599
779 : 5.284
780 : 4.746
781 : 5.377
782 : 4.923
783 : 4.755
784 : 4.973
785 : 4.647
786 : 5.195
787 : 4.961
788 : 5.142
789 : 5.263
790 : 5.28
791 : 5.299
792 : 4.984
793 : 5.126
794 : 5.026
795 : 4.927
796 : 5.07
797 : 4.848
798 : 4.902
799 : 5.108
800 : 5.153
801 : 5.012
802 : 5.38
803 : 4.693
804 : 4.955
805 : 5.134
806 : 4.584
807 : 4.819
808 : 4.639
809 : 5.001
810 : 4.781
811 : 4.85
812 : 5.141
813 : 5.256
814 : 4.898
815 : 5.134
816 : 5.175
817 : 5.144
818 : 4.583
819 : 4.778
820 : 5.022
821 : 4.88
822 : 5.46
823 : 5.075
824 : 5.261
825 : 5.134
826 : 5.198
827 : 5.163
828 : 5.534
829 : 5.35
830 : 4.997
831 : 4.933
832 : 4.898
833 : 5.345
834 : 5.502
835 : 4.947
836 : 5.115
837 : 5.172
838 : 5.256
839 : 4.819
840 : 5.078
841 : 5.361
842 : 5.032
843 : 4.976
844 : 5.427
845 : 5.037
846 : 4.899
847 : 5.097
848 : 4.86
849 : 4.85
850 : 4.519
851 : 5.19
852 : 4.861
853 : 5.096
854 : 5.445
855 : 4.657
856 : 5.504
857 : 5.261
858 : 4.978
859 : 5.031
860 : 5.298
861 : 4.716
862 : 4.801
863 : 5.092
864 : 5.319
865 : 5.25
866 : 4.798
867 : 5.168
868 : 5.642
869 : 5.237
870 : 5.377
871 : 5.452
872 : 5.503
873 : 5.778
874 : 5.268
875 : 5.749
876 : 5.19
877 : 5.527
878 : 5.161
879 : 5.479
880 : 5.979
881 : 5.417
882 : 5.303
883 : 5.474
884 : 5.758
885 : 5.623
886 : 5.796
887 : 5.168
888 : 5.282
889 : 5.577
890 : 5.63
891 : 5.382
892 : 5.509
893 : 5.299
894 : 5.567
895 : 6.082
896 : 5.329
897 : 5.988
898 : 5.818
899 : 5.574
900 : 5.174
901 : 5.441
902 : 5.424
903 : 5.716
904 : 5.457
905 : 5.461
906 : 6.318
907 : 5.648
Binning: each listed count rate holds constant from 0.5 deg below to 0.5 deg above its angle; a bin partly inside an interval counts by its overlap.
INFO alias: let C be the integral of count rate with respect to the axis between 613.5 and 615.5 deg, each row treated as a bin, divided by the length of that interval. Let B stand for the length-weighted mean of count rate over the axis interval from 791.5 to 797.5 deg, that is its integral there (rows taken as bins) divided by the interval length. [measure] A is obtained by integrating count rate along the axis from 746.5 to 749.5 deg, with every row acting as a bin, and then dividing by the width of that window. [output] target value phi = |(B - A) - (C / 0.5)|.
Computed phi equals 9.9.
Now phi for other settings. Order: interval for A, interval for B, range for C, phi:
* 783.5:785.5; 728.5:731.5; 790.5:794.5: 10.0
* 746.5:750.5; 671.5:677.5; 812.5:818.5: 10.0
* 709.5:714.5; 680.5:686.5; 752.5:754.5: 10.3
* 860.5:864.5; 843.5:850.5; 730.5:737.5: 9.8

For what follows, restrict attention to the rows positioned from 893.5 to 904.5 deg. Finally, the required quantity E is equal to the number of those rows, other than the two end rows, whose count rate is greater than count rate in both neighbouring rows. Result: 4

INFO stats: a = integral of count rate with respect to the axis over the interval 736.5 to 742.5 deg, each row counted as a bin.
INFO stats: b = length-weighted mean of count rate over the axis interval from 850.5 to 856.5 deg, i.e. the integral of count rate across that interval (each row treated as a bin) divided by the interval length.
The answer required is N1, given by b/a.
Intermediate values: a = 30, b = 5.13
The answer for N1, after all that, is 0.171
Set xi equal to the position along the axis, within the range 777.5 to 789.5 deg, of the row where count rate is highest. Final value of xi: 781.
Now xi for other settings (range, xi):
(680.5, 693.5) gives 692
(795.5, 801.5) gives 800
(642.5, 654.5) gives 647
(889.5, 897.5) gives 895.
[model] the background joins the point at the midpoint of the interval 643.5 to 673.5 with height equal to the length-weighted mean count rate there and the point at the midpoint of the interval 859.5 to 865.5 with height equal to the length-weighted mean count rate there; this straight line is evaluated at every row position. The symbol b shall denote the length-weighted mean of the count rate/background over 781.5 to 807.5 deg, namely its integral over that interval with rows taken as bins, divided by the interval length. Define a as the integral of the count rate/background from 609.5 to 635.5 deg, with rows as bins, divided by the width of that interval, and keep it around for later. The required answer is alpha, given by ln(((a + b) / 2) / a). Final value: 0.010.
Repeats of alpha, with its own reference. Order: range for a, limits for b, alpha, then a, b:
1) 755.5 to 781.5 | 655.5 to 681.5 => 0.001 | 0.986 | 0.99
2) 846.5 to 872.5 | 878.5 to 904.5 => 0.040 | 1.007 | 1.09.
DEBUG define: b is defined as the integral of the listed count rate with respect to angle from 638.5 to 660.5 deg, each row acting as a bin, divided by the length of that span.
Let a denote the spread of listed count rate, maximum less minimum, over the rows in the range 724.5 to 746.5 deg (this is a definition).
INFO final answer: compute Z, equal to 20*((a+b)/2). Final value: 60.0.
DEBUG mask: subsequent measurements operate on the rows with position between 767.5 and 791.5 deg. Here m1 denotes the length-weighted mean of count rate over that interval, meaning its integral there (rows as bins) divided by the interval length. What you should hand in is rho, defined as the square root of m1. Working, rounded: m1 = 5.03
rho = 2.24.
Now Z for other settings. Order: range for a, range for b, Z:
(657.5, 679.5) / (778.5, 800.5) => 60.4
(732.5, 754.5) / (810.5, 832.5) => 60.0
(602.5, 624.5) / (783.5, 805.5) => 60.8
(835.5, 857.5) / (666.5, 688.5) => 59.3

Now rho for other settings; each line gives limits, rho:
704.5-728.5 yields 2.22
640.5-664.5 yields 2.25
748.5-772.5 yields 2.23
